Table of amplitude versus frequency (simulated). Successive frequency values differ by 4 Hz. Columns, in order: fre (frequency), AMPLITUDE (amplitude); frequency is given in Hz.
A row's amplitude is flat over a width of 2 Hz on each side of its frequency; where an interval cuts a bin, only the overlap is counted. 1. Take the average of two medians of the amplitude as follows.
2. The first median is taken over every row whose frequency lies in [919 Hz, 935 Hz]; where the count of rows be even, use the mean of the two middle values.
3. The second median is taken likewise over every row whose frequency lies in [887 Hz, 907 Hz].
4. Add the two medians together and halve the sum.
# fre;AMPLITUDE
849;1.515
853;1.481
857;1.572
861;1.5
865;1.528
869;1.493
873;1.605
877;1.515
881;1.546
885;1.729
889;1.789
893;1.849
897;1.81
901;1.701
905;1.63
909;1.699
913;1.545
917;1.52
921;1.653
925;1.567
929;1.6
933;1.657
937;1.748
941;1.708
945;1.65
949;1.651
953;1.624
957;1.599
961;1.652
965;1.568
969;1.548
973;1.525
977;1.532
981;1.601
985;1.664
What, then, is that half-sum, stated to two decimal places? 1.71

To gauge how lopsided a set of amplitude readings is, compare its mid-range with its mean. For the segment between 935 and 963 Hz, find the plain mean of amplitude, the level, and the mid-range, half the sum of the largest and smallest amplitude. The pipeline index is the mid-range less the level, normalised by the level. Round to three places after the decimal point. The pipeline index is 0.007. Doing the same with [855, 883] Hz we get 0.008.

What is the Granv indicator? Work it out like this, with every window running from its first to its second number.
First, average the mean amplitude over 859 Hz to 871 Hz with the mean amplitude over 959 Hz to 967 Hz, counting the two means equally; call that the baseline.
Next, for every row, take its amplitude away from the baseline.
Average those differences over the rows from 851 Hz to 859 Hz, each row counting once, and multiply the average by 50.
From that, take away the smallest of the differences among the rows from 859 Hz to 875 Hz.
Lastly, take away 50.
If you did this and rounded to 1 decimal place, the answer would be -48.4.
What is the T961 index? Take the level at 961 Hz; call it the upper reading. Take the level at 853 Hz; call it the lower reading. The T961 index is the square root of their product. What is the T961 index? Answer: 1.56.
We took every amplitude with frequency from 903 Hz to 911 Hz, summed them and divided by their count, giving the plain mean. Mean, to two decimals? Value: 1.66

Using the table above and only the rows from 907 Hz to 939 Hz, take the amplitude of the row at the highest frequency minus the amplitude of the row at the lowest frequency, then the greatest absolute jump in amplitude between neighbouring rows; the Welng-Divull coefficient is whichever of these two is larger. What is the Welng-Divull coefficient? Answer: 0.15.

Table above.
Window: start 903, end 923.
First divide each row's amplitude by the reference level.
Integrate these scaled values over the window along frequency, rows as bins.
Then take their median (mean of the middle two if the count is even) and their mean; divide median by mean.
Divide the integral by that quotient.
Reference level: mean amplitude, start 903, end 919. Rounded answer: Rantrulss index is 19.9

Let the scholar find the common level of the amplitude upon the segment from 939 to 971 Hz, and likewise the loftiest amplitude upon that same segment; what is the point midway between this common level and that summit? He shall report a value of 1.67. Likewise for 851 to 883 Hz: 1.57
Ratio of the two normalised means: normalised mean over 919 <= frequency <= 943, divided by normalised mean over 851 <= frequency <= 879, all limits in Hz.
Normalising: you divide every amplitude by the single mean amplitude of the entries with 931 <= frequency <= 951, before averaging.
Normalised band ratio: 1.08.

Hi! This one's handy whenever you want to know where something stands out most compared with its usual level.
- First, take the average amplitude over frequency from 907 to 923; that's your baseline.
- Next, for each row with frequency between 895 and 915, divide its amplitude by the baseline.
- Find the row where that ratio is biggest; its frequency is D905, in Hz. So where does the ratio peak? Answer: 897 Hz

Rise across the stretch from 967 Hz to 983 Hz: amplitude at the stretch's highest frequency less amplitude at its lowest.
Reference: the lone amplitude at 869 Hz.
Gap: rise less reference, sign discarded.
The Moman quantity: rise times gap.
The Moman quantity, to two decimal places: 0.08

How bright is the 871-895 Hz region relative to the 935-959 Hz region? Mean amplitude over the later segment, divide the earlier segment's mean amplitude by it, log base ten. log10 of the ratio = 0.00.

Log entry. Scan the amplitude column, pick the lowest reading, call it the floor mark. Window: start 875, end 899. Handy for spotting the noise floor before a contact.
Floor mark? 1.515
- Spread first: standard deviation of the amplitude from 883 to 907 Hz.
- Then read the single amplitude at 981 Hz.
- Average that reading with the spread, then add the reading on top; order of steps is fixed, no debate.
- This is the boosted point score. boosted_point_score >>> 2.44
